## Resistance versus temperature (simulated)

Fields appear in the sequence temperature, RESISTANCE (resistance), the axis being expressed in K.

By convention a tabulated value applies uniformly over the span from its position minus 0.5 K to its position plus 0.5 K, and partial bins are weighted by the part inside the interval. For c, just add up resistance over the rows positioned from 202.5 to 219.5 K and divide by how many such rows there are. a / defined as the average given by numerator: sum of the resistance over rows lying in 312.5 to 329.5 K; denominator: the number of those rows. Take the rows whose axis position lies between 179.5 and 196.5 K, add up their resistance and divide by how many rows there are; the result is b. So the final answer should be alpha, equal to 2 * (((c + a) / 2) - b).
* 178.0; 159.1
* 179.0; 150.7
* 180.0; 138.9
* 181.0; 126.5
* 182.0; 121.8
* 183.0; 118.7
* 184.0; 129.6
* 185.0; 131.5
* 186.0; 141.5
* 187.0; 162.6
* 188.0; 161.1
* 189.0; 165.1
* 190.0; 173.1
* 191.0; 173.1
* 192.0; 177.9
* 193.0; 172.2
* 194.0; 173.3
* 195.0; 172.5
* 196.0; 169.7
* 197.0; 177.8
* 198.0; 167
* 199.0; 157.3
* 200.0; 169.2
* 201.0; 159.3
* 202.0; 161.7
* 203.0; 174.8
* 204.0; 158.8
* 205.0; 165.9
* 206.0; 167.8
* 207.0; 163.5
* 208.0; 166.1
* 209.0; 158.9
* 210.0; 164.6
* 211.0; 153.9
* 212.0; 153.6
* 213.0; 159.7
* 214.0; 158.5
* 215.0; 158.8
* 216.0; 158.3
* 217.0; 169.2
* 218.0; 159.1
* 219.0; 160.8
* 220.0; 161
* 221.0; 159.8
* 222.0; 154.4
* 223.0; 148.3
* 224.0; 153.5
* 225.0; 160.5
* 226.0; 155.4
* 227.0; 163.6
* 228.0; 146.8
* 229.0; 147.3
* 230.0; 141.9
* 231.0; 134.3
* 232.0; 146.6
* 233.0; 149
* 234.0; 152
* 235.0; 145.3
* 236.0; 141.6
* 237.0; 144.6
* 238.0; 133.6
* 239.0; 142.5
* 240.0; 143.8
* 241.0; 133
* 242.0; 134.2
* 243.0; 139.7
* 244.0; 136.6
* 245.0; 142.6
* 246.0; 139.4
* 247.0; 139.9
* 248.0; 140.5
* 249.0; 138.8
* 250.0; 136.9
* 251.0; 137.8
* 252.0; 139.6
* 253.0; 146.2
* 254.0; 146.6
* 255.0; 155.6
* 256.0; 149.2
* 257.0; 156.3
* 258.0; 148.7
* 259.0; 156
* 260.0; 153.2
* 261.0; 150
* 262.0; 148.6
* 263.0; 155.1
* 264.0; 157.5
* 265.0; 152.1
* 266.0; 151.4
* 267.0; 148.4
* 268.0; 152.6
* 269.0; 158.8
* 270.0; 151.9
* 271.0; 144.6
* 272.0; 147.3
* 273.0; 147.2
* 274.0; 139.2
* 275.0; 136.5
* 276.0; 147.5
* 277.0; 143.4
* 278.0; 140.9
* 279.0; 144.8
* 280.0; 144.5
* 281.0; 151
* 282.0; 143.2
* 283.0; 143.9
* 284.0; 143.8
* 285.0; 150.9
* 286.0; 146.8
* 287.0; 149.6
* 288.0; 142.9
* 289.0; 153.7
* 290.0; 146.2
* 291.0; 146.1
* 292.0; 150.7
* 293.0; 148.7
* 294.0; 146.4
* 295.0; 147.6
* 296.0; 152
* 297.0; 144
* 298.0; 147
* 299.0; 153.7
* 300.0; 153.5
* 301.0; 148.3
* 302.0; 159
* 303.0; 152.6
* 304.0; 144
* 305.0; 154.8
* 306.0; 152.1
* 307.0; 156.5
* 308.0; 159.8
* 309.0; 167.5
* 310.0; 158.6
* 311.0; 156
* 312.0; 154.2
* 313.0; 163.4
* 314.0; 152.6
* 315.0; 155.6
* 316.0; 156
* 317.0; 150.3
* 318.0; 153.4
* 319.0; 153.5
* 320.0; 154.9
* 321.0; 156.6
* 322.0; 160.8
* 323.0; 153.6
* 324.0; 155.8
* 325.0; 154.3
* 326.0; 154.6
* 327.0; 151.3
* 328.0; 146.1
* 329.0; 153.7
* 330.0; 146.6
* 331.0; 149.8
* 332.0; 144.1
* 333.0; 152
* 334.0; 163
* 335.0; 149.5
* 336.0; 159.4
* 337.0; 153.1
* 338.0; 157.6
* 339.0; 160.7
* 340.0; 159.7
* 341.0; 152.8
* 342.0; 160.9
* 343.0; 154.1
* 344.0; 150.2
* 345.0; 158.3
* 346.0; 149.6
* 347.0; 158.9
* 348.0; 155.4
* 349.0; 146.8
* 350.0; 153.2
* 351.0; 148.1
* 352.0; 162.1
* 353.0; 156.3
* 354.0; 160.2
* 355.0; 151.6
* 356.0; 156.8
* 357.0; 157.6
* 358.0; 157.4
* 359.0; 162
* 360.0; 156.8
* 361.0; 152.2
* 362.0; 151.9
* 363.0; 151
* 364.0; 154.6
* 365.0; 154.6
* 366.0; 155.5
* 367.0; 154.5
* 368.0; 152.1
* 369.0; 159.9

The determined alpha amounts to 9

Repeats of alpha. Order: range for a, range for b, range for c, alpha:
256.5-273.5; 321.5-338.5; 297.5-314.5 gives 0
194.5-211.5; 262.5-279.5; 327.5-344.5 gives 23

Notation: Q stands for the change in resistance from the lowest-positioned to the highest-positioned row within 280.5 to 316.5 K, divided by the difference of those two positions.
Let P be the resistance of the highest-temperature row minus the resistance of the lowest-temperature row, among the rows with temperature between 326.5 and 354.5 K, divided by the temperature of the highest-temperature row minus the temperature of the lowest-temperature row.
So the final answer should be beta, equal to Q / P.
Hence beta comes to 0.4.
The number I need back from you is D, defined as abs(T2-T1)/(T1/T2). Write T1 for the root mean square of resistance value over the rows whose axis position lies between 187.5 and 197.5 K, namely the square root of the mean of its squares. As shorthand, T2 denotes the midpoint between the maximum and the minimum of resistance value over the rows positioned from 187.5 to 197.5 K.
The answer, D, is 2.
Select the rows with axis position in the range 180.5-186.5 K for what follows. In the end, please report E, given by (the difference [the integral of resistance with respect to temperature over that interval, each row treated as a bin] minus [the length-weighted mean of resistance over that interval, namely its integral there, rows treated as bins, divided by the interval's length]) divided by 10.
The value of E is 64.1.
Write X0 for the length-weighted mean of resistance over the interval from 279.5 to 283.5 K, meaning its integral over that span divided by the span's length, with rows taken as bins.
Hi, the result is 146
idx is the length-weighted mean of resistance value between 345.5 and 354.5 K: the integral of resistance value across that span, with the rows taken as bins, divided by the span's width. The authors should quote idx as 154.5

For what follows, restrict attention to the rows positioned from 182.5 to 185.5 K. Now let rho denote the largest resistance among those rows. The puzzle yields 131.5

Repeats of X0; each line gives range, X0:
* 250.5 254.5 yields 143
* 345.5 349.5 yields 153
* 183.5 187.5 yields 141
